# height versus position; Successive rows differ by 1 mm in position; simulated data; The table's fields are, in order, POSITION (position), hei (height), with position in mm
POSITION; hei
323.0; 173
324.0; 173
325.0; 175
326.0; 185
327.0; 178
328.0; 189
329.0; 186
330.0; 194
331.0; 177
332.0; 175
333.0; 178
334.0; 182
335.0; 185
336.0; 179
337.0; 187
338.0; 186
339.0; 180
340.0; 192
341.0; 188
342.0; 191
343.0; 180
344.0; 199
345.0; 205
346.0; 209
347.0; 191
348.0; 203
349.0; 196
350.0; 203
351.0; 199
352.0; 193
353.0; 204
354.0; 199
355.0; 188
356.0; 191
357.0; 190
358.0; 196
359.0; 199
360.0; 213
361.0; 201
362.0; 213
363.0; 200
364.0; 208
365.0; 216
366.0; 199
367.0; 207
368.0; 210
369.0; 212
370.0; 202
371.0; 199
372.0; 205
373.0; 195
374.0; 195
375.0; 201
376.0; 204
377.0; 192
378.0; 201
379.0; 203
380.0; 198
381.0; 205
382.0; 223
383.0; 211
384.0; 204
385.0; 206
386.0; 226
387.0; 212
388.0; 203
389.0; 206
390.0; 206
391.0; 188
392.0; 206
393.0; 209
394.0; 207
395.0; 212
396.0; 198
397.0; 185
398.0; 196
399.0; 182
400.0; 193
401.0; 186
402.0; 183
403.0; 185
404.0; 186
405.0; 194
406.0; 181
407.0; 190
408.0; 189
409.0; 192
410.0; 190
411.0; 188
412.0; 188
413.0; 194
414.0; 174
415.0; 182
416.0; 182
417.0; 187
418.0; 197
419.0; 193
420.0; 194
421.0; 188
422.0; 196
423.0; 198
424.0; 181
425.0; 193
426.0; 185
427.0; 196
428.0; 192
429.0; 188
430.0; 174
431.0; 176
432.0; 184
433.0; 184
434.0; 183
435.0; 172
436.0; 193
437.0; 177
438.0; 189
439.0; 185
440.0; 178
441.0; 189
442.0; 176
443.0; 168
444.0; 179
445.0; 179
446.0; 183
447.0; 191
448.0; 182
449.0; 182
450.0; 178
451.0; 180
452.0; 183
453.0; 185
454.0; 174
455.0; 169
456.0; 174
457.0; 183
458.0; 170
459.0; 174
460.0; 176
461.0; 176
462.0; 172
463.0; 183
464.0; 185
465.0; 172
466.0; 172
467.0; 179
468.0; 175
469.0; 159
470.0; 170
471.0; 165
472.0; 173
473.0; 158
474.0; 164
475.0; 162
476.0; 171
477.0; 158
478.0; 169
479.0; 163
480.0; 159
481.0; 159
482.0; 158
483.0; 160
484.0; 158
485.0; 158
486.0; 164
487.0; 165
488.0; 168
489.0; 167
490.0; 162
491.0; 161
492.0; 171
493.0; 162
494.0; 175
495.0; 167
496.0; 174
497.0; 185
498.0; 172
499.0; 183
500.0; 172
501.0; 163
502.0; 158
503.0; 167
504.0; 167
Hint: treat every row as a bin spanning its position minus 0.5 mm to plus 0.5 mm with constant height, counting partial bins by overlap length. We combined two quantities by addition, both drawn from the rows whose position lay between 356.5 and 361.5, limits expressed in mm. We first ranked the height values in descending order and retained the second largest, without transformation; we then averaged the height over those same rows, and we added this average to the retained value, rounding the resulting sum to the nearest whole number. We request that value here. 401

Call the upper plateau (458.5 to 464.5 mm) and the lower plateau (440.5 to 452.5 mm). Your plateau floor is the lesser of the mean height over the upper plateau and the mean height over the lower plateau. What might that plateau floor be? 178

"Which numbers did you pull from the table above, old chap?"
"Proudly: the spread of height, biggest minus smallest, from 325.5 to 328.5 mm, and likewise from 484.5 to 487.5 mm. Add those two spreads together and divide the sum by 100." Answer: 0.18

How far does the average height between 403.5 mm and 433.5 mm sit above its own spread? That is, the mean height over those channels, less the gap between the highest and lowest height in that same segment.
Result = 164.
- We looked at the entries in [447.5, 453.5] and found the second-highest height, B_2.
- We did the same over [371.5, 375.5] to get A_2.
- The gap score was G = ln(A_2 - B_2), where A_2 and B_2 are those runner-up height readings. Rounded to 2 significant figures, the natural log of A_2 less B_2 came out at 2.9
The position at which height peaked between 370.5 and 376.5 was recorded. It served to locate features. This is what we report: 372.0 mm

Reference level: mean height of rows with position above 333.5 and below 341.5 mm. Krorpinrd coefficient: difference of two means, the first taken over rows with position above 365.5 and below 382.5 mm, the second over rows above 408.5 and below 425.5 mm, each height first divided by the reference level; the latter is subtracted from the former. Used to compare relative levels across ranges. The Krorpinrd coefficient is 0.07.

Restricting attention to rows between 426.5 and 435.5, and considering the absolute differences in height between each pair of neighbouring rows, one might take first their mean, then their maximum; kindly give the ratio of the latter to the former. 2.55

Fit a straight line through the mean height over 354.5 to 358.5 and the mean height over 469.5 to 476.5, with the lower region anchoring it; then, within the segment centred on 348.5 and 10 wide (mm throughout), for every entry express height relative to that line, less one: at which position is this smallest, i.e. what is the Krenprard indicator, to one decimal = 347.0 mm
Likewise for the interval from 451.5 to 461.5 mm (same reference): 455.0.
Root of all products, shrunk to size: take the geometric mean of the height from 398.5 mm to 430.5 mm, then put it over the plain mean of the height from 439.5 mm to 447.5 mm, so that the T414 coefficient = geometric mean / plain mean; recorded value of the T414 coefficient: 1.04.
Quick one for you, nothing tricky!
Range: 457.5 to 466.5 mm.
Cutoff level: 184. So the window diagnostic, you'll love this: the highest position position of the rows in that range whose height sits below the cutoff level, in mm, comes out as 466.0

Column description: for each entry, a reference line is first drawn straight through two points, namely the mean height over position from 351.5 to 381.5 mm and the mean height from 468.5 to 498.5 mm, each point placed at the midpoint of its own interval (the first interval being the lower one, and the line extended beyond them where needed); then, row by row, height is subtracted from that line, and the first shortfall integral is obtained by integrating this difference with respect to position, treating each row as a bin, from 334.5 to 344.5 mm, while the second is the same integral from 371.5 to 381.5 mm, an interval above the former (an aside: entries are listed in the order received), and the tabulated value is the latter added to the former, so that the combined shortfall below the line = 212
